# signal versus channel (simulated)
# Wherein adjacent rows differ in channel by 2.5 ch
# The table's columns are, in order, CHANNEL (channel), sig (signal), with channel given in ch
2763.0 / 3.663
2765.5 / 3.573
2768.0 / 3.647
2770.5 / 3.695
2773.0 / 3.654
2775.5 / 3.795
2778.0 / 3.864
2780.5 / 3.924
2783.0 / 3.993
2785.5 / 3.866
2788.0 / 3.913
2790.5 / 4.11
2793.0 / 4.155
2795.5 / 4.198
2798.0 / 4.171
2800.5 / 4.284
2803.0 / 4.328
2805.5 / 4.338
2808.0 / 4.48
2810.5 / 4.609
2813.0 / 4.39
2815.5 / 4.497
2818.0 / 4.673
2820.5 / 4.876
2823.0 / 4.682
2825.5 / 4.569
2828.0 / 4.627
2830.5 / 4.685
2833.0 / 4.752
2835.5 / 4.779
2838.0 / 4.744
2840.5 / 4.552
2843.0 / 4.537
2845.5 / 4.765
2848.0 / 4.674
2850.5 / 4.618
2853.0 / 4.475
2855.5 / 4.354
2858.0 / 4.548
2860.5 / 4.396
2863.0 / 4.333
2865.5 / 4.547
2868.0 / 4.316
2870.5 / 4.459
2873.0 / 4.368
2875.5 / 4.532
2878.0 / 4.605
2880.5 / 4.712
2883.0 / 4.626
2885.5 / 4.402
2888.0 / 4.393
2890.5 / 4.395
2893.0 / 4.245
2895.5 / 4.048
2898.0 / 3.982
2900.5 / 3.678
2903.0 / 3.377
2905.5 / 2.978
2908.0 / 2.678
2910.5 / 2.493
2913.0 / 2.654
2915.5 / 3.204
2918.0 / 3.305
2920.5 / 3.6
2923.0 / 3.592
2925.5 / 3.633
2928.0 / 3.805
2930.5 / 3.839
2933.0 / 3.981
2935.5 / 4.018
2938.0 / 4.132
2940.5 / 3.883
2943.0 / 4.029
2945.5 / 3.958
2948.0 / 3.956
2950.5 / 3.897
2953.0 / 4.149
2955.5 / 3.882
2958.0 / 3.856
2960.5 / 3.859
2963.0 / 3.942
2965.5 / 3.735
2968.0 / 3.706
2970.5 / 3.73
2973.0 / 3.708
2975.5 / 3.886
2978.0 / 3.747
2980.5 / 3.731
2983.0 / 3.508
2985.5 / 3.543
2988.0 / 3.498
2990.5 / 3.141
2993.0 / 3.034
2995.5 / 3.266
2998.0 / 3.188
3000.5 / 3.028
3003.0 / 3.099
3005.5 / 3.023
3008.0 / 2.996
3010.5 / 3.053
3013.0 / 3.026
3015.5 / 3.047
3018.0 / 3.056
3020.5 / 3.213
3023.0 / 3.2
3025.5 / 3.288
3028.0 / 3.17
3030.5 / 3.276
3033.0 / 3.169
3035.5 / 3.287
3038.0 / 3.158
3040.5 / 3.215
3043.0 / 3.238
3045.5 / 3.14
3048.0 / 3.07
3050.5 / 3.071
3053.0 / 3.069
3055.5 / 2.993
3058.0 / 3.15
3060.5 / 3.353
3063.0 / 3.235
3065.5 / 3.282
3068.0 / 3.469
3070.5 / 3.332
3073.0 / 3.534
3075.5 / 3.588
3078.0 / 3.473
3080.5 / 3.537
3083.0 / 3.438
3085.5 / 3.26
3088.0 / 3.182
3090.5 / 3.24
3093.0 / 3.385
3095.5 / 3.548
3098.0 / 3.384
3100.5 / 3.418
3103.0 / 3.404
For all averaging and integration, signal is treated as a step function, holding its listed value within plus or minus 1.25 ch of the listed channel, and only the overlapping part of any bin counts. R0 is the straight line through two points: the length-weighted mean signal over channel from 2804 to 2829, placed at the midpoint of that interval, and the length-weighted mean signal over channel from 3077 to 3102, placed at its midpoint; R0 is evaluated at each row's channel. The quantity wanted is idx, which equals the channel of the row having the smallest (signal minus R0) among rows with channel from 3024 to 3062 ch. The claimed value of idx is 3055.5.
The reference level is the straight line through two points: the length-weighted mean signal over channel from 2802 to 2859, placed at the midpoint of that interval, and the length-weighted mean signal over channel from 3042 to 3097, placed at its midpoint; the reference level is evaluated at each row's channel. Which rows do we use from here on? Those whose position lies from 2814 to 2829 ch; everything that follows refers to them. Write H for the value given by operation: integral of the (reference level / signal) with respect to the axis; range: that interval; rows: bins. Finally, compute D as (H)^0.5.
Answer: 3.87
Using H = 15.0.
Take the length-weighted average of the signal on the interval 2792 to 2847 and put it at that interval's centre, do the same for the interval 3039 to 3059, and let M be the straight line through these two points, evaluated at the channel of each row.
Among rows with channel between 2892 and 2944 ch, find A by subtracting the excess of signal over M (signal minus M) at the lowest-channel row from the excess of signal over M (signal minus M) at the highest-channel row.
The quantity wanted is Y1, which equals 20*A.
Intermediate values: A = 0.1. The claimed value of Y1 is 2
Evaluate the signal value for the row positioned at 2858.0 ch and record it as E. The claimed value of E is 4.548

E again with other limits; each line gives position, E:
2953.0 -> 4.149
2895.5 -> 4.048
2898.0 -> 3.982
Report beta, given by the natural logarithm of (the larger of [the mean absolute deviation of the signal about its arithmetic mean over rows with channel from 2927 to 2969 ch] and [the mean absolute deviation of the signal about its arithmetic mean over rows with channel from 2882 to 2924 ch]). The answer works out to -0.6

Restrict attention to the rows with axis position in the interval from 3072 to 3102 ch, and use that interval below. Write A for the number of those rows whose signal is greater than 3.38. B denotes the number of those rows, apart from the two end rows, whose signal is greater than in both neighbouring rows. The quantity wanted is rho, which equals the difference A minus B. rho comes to 6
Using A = 9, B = 3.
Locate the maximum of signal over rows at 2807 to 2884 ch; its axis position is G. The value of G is 2820.5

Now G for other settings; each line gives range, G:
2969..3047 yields 2975.5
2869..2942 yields 2880.5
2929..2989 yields 2953.0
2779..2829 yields 2820.5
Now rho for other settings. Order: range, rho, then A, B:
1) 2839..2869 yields 9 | 12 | 3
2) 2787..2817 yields 10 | 12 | 2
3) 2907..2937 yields 6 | 7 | 1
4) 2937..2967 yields 9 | 12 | 3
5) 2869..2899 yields 10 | 12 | 2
